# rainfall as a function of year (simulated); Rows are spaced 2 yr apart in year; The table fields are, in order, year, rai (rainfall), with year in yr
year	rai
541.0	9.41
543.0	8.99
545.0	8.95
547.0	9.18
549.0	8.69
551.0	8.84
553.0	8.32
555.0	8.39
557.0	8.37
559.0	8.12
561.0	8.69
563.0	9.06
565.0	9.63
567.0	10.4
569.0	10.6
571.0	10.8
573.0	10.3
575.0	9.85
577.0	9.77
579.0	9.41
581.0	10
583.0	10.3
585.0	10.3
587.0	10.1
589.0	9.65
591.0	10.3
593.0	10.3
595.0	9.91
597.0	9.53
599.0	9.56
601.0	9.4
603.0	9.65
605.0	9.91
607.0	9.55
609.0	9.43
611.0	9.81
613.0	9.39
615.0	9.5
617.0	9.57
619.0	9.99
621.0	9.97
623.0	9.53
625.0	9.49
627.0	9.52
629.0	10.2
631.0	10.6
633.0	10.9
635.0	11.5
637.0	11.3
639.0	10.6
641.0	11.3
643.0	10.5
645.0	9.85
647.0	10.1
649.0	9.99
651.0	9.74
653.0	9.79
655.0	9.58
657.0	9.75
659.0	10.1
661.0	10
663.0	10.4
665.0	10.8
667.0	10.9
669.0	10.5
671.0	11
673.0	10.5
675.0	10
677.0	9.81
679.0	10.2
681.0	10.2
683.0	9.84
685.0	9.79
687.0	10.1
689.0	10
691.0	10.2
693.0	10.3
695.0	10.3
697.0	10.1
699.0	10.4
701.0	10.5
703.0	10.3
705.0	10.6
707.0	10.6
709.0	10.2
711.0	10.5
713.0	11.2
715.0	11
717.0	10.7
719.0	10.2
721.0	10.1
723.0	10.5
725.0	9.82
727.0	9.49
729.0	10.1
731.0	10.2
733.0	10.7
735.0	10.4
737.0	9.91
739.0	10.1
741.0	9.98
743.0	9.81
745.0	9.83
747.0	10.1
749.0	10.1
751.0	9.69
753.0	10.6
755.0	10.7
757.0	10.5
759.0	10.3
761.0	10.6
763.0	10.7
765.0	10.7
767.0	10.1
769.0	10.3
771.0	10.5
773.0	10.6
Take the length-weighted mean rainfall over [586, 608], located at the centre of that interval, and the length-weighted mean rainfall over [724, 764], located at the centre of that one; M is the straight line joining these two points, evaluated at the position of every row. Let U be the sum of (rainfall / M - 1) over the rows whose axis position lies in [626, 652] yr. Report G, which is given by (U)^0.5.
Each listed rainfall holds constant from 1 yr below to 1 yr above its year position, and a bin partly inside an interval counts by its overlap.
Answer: 0.85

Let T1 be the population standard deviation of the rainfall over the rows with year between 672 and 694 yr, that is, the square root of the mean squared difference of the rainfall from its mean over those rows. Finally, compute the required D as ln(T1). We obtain -1.55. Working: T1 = 0.21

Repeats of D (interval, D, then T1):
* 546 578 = -0.15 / 0.86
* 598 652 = -0.48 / 0.62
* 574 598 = -1.19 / 0.31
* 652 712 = -1.06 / 0.35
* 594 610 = -1.69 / 0.18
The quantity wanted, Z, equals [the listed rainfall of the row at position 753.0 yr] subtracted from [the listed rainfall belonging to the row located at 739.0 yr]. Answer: -0.5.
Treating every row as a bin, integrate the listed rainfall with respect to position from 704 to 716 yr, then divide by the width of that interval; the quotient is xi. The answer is 10.7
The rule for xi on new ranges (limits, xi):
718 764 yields 10.2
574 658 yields 10.0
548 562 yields 8.5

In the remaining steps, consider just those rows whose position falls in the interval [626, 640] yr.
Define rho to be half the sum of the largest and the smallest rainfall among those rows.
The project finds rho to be 10.5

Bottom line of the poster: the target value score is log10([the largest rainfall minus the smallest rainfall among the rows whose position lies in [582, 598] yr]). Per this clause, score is -0.1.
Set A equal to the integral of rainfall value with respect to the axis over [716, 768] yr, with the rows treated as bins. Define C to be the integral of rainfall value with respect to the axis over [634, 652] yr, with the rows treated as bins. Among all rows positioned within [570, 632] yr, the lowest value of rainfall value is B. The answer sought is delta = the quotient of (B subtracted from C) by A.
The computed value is 0.3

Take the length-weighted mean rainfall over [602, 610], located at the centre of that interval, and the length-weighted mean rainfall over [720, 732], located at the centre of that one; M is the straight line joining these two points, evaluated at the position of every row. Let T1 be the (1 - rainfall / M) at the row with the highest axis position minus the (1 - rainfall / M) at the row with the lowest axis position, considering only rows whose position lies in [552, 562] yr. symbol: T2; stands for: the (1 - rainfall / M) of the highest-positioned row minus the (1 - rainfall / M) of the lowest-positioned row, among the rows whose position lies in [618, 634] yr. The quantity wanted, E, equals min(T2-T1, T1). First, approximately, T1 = -0.04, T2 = -0.09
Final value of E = -0.05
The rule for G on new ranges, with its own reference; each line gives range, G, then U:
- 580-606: 0.40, 0.16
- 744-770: 0.37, 0.14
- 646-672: 0.56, 0.31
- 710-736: 0.57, 0.32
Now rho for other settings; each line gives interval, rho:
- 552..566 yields 8.9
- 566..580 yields 10.1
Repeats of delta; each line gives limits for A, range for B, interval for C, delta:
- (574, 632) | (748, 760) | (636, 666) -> 0.5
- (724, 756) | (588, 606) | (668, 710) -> 1.3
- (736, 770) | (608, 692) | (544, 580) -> 0.9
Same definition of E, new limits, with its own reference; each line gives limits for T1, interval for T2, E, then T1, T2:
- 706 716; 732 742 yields -0.04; -0.04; 0.07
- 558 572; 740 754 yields -0.28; -0.28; -0.06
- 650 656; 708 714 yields -0.12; 0.02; -0.10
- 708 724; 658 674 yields -0.03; -0.03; -0.04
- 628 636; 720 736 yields -0.13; -0.13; -0.03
